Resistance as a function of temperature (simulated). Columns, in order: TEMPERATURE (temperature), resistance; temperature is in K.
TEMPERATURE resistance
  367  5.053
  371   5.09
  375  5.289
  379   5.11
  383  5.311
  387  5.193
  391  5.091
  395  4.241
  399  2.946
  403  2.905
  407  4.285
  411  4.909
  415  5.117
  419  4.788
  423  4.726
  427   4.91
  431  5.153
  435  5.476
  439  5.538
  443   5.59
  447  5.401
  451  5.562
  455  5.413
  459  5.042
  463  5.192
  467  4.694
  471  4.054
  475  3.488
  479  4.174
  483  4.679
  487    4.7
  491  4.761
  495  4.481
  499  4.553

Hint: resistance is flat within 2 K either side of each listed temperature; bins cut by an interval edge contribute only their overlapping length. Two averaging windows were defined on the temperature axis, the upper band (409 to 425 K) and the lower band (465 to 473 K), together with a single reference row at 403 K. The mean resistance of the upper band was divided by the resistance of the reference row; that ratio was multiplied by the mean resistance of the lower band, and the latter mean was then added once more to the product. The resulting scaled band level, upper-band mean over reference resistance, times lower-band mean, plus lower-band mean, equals 11.7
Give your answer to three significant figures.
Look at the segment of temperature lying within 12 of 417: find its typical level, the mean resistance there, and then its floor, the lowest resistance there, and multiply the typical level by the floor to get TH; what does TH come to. 20.5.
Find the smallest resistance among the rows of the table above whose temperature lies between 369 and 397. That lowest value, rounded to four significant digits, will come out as 4.241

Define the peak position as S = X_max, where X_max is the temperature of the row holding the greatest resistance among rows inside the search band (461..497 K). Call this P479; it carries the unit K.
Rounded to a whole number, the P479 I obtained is 463 K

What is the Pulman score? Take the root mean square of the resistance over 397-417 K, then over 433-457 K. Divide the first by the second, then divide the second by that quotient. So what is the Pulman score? 7.3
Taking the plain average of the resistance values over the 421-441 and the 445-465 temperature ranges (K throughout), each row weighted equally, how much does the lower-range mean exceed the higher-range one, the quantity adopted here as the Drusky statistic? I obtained -0.2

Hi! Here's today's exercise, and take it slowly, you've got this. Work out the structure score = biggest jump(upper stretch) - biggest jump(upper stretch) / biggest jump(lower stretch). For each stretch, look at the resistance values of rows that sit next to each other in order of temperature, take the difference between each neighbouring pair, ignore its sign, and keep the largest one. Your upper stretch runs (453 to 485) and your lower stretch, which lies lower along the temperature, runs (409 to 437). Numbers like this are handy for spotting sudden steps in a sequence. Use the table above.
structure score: -1.4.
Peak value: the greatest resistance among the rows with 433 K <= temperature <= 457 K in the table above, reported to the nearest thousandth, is 5.590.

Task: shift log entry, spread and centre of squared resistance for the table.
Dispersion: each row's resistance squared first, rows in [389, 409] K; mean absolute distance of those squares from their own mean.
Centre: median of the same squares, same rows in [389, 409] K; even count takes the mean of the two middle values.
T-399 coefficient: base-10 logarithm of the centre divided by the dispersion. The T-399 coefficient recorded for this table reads 0.5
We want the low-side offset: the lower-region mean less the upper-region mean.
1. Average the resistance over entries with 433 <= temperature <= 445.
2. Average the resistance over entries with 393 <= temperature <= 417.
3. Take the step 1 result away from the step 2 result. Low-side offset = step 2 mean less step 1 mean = -1.5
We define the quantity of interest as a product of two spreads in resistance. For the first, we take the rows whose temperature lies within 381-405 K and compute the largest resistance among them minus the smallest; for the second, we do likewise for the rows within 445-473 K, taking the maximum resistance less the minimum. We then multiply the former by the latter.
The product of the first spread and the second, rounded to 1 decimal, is 3.6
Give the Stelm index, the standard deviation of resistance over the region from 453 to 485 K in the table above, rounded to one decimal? 0.6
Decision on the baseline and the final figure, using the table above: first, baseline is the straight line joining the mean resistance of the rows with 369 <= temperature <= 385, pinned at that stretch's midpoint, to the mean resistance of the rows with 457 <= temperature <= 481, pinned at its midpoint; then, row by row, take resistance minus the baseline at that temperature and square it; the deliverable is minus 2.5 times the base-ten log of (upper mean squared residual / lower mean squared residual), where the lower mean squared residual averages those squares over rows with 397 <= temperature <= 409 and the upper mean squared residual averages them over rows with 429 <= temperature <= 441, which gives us 2.0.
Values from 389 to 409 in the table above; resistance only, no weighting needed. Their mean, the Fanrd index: 3.9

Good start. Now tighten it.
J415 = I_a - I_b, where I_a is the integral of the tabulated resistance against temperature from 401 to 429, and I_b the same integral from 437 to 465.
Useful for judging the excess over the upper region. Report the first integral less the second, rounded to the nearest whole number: -24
